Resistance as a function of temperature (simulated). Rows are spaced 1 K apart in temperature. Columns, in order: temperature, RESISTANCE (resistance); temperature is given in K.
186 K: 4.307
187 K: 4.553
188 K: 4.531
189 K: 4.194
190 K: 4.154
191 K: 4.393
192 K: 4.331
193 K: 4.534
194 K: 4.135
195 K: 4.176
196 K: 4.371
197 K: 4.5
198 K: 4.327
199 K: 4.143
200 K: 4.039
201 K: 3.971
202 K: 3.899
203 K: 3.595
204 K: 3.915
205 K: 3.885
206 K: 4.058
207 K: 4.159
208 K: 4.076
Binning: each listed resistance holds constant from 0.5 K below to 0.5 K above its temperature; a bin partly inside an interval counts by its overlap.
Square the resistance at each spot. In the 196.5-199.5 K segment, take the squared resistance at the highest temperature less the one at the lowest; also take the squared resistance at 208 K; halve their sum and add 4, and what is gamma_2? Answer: 10.8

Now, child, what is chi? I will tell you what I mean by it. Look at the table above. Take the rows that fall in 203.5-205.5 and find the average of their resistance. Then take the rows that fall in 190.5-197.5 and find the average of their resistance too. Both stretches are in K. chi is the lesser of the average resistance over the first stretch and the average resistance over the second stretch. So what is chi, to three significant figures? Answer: 3.90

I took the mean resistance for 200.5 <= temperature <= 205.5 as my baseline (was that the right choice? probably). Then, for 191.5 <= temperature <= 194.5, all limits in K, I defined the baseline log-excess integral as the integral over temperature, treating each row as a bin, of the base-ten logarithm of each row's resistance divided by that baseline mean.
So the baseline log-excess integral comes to 0.15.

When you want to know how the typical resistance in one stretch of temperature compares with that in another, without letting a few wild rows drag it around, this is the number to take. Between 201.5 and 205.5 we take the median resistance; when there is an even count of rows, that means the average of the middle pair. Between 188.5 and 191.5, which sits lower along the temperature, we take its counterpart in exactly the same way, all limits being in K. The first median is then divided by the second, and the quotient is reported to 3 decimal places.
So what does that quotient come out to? 0.928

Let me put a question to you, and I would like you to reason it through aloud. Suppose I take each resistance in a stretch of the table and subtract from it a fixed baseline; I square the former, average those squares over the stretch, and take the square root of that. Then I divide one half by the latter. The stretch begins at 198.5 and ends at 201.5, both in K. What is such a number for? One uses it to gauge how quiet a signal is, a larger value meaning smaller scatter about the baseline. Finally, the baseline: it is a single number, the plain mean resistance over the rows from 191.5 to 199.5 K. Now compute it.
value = 1.8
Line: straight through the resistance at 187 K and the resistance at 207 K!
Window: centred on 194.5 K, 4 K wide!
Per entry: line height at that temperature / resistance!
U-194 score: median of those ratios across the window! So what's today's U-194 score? 1.03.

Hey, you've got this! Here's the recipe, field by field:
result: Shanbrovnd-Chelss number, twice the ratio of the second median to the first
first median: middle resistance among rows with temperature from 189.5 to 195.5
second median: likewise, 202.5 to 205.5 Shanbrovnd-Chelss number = 1.83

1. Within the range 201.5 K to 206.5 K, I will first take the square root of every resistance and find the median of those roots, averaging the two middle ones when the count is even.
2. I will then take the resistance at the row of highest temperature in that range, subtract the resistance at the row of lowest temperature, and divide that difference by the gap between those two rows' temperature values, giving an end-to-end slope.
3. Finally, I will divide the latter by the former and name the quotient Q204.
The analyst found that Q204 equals 0.02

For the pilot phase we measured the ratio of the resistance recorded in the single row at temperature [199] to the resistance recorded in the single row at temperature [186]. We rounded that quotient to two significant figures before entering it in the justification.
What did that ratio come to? 0.96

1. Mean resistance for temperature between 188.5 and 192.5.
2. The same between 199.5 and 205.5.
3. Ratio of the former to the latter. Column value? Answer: 1.10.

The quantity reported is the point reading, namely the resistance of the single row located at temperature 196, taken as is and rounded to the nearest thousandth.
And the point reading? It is 4.371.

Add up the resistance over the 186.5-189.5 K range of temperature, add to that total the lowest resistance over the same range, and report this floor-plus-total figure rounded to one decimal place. 17.5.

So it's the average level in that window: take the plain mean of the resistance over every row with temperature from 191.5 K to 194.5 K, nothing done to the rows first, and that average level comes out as 4.33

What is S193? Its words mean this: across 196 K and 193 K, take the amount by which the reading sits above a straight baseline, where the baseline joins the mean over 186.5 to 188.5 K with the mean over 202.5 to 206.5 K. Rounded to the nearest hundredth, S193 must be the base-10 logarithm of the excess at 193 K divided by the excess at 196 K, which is 0.10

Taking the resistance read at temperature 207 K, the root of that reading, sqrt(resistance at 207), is 2.04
